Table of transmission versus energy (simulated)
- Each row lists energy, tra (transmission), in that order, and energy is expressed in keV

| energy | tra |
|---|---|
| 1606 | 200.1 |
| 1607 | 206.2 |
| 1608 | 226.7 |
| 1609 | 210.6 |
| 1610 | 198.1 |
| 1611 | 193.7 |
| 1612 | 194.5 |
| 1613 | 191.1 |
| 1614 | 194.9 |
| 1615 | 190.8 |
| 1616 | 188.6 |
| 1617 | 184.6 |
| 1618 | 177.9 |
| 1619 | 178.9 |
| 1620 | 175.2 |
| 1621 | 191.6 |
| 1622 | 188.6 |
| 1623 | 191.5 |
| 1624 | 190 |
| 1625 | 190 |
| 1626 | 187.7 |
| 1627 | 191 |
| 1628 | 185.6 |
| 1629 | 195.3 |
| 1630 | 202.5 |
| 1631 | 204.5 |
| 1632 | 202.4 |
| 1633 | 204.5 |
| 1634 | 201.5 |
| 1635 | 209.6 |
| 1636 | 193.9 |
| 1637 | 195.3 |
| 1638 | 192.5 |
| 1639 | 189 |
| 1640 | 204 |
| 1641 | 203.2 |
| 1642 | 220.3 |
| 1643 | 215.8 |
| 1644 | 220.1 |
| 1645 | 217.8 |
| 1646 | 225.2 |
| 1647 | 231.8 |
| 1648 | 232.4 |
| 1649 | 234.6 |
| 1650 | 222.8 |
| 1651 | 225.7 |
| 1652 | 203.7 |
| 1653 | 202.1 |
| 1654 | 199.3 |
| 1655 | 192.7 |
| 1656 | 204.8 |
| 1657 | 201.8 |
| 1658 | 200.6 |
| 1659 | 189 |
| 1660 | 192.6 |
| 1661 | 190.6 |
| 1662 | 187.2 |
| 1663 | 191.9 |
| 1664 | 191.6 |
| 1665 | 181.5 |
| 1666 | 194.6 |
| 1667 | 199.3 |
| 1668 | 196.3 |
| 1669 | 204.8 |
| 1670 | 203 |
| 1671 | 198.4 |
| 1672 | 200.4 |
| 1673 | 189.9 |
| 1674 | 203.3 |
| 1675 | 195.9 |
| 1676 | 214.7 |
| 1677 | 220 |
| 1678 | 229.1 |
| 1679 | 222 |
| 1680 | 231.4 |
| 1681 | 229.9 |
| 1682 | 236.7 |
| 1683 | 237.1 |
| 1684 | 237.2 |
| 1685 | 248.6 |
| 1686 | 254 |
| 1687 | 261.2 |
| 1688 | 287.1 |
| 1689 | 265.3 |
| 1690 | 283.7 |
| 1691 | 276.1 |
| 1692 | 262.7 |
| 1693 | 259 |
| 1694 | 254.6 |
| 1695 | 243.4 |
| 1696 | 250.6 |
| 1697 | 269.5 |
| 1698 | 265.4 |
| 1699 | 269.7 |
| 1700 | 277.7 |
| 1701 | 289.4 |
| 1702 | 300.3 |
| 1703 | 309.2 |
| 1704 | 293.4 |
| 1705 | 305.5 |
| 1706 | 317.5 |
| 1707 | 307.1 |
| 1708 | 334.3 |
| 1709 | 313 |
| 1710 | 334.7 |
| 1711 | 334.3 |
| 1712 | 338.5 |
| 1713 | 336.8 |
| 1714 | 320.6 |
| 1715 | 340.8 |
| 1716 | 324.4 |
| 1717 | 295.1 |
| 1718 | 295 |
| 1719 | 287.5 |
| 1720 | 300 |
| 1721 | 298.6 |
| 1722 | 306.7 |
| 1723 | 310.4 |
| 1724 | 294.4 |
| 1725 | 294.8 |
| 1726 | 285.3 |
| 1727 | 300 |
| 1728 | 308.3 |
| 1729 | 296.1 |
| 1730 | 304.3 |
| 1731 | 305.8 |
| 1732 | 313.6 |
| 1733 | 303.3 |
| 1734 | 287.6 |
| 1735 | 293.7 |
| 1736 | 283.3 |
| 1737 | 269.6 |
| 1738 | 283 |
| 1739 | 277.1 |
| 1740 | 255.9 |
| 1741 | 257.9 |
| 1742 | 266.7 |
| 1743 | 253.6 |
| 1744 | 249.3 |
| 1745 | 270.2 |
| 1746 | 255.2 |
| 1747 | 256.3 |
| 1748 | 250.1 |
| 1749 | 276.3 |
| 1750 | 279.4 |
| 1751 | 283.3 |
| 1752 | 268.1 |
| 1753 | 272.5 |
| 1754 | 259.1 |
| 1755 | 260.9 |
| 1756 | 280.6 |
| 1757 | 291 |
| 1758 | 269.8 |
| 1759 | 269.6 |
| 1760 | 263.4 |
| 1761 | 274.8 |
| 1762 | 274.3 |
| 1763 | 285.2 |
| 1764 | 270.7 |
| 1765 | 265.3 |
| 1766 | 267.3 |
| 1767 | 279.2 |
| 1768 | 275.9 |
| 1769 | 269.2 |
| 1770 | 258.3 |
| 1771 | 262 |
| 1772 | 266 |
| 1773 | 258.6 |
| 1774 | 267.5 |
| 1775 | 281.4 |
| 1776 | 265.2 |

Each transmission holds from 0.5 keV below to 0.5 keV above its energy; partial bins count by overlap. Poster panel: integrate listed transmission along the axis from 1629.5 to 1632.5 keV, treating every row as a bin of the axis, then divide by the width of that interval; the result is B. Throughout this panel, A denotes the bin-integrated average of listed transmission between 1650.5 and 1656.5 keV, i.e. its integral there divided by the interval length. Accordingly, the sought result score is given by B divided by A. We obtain 0.992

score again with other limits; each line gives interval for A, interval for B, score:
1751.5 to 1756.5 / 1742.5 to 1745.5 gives 0.961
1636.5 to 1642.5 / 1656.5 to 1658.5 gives 1.002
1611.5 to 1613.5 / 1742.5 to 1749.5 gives 1.342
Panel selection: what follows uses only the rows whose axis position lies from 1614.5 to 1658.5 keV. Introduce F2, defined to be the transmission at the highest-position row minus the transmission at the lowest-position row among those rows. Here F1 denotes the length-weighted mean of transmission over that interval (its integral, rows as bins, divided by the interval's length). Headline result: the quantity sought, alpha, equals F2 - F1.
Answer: -192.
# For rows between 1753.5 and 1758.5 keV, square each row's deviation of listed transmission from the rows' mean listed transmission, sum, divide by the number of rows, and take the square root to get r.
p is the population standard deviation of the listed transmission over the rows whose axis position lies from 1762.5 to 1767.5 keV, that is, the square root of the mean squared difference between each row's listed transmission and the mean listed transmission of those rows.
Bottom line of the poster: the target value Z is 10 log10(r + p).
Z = 12.9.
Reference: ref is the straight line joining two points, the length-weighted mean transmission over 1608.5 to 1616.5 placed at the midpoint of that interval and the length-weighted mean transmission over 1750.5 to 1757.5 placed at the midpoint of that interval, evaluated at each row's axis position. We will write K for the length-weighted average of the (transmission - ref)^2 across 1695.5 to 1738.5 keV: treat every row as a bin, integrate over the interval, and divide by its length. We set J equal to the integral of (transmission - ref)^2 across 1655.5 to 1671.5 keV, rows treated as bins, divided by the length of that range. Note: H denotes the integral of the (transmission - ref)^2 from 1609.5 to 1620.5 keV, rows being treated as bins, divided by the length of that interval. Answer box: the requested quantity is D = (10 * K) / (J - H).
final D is 41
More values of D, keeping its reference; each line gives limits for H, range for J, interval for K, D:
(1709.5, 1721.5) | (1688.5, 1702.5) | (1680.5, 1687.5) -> 0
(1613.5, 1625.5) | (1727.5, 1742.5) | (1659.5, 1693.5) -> 9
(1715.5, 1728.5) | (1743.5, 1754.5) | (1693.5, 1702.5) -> -5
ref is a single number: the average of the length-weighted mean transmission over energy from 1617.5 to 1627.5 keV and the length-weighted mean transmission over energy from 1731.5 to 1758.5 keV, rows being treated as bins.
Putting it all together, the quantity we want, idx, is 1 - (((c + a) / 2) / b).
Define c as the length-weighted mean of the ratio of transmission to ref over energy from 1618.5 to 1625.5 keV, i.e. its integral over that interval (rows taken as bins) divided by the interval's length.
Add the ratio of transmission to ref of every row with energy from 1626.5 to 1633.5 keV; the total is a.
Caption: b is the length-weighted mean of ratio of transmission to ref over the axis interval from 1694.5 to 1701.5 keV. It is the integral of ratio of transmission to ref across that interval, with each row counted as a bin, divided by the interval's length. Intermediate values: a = 6.0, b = 1.16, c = 0.81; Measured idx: -1.9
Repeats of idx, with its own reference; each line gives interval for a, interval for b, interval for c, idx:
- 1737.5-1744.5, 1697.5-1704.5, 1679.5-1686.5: -2.6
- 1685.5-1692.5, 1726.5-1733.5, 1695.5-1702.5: -2.6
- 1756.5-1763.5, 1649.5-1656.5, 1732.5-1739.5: -4.3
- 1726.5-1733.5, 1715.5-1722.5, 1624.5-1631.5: -2.9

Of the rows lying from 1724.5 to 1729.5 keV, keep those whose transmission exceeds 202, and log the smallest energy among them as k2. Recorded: 1725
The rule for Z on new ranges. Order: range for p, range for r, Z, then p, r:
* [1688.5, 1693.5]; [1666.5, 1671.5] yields 10.9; 9.2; 3.1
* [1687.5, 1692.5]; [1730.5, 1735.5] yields 12.8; 9.7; 9.2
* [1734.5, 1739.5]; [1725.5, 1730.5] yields 12.0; 7.9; 7.9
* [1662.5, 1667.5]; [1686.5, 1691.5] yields 12.0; 5.8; 10.1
